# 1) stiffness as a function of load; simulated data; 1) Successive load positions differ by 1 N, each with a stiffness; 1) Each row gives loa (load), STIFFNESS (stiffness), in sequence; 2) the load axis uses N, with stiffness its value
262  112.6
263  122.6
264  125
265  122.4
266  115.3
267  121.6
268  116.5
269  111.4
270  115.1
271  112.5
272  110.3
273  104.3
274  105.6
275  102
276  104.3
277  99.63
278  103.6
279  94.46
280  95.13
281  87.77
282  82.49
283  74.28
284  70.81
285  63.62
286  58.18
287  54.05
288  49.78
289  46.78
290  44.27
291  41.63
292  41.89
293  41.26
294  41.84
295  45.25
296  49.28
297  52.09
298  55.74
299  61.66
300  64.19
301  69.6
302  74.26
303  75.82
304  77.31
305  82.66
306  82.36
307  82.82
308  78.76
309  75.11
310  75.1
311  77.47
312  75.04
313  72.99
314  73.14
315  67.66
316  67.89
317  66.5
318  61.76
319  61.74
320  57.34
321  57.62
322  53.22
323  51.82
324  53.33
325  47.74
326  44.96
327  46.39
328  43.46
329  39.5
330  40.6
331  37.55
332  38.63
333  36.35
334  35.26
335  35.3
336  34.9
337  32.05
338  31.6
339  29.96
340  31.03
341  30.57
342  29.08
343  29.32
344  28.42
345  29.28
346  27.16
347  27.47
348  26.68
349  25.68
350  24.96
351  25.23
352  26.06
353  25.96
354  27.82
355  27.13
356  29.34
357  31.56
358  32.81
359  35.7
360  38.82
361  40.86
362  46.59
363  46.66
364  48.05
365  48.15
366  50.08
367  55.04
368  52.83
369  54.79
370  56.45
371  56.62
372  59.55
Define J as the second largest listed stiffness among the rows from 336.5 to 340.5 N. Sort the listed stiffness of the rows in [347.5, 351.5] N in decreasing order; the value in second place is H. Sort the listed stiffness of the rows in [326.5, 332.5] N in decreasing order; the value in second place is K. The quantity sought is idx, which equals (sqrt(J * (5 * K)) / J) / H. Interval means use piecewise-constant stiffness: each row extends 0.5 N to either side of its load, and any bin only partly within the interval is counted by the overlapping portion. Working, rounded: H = 25.68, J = 31.6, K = 43.46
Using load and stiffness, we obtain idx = 0.102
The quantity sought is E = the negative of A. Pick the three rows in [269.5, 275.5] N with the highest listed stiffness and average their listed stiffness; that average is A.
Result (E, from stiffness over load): -113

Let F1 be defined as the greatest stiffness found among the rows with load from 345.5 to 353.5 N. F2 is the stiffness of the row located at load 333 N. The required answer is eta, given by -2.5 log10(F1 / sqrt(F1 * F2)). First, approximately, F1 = 27.47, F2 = 36.35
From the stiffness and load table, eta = 0.15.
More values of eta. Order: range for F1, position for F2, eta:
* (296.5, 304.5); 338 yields -0.49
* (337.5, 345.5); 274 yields 0.65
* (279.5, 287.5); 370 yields -0.28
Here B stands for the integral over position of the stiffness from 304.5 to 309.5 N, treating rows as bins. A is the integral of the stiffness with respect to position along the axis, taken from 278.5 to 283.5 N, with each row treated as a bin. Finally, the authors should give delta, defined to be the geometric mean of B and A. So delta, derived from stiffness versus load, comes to 418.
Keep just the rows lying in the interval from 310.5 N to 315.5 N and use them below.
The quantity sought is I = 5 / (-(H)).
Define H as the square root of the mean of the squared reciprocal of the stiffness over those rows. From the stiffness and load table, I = -365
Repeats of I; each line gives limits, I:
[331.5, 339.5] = -170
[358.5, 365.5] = -214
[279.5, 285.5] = -384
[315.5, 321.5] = -309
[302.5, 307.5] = -400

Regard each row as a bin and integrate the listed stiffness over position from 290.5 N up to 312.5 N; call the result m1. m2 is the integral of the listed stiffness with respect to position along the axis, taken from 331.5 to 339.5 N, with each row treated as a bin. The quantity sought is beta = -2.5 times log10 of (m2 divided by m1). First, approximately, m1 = 1421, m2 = 274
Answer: 1.8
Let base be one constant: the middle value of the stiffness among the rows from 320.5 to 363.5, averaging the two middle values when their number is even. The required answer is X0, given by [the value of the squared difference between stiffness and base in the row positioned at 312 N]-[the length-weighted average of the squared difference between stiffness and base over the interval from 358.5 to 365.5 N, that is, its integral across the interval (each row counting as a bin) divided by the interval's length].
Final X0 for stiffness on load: 1646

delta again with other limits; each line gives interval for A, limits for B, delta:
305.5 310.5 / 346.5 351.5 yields 226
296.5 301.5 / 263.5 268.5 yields 427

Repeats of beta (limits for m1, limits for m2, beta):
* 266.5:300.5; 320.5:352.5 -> 0.9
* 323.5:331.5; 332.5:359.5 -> -0.9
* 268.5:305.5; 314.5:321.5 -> 2.0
